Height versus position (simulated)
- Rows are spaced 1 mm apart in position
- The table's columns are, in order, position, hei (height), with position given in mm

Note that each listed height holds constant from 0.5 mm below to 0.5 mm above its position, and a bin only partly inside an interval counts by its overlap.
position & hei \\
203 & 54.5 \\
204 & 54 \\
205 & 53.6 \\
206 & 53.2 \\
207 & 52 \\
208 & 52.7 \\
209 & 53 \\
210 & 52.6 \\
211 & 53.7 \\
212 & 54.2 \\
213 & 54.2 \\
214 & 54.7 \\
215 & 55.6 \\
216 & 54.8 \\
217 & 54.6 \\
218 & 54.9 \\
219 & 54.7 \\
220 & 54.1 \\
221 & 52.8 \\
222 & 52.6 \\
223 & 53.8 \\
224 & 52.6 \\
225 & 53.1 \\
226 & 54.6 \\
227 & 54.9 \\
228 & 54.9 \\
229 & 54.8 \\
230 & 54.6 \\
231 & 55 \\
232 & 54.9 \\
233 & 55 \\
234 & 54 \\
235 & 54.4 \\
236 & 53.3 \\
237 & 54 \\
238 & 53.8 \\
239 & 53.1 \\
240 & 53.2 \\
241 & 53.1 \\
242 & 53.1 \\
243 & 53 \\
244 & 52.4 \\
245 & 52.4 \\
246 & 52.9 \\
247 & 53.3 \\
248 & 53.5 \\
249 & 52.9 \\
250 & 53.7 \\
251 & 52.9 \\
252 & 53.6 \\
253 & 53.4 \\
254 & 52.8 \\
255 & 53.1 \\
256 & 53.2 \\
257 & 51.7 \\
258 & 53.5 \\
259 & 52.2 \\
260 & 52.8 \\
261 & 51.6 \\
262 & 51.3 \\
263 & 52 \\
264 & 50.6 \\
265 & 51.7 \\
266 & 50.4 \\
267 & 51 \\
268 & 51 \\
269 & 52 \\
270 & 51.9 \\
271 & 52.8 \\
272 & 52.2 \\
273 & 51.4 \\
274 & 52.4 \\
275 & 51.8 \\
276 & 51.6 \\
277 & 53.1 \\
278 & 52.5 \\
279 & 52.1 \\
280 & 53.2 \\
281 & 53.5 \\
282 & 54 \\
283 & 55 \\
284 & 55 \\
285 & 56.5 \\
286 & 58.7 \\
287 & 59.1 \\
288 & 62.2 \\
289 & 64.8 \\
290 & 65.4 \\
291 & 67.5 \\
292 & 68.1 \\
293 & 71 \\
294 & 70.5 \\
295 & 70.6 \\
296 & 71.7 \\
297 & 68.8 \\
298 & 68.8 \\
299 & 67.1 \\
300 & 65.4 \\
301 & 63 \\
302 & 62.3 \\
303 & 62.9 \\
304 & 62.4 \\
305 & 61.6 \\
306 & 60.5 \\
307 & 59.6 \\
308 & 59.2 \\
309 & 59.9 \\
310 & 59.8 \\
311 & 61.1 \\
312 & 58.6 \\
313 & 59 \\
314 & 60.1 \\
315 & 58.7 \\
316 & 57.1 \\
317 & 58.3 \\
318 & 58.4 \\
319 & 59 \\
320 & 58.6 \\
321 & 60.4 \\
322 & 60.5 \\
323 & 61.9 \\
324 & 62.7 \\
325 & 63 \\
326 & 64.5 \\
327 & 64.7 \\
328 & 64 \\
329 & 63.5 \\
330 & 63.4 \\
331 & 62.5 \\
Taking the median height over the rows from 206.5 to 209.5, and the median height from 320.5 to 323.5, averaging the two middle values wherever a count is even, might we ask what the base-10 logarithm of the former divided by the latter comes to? -0.06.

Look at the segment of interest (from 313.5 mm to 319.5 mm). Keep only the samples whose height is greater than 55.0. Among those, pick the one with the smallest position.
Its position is 314 mm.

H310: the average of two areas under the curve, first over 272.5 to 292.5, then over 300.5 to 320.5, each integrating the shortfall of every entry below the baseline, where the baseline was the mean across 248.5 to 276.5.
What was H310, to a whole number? -125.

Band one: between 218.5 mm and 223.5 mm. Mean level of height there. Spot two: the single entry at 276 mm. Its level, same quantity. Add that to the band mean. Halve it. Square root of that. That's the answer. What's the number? 7.25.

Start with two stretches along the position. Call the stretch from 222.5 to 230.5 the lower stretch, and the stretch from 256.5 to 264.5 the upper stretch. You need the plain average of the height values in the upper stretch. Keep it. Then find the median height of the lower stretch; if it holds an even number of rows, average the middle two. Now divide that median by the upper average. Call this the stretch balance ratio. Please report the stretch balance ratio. 1.05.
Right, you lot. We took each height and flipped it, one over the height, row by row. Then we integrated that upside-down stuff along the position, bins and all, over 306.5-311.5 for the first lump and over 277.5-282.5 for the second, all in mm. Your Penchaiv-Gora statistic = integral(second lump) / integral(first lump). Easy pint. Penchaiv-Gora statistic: 1.13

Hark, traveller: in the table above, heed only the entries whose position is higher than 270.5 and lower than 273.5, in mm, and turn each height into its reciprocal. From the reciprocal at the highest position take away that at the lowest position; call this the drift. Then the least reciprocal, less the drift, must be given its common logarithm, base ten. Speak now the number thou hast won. -1.73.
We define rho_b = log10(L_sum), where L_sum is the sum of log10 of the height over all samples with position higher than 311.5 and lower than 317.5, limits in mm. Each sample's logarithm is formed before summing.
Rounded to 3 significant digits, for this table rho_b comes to 1.03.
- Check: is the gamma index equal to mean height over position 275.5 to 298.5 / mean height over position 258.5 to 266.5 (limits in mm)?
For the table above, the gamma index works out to 1.18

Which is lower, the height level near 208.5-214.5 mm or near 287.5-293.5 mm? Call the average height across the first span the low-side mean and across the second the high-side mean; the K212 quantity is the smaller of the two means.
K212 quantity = 53.7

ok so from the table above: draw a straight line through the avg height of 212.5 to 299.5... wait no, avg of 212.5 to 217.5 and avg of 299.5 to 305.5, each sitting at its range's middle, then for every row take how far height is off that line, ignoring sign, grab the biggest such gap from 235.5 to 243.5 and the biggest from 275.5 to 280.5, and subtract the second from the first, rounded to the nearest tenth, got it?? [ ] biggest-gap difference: -4.5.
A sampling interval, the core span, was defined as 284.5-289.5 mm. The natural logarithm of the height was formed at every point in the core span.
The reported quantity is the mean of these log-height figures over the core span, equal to 4.10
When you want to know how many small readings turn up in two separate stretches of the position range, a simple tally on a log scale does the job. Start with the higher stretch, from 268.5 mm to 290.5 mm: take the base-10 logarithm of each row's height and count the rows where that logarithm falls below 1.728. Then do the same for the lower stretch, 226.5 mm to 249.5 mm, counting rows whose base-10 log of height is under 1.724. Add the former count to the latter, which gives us 16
